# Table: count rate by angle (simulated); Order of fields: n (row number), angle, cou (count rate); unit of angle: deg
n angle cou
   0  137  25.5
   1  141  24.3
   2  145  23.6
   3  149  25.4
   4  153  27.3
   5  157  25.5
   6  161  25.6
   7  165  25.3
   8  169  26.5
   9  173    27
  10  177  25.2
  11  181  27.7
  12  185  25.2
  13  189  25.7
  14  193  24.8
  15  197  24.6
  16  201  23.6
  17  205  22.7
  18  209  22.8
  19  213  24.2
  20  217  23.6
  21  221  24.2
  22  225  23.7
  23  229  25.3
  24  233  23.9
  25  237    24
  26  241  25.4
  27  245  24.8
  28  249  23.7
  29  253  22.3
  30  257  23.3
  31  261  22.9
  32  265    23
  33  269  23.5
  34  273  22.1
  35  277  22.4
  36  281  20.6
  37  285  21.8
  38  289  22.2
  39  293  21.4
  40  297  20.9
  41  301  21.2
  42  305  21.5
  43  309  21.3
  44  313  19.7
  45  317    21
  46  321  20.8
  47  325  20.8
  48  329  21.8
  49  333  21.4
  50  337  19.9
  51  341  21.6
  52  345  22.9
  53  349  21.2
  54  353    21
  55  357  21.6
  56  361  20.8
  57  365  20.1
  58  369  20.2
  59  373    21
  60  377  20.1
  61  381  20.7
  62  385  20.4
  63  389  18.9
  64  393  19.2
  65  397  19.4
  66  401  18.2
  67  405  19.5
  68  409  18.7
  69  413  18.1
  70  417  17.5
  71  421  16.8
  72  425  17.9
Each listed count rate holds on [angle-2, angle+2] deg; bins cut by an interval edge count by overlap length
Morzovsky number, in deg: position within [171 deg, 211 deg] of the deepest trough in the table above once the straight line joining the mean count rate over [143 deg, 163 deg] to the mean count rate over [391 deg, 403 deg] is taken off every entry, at 205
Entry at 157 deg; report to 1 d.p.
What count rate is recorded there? 25.5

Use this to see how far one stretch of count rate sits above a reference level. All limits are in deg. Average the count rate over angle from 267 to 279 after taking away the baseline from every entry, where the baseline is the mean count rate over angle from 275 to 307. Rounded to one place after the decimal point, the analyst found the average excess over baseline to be 1.2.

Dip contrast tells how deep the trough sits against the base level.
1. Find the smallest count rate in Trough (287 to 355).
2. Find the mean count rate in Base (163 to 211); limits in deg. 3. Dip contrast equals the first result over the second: 0.79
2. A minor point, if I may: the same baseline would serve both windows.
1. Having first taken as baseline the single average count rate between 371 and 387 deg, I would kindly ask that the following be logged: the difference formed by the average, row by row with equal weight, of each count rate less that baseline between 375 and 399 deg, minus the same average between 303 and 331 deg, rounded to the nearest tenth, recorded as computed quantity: -1.2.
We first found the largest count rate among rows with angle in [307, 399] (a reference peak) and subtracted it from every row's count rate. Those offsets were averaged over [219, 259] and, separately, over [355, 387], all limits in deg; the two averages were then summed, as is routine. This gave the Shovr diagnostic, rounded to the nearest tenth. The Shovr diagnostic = -1.1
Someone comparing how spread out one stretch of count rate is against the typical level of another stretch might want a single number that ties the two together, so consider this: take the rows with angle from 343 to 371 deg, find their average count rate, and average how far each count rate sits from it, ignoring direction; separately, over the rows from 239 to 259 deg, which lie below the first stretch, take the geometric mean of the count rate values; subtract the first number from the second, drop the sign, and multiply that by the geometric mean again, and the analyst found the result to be 554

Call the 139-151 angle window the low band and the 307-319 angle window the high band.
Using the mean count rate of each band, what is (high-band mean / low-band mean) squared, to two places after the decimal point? 0.72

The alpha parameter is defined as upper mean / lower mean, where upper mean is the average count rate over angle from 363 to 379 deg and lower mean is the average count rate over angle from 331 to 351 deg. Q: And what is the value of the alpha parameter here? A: 0.95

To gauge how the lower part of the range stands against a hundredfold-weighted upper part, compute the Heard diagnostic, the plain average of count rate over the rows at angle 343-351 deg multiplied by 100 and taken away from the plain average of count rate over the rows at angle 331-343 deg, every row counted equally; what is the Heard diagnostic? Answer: -2184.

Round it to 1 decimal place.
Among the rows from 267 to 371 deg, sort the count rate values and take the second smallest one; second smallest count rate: 19.9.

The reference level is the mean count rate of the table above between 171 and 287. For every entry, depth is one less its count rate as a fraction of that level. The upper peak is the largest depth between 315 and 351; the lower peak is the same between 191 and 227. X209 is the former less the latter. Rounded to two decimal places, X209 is 0.12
